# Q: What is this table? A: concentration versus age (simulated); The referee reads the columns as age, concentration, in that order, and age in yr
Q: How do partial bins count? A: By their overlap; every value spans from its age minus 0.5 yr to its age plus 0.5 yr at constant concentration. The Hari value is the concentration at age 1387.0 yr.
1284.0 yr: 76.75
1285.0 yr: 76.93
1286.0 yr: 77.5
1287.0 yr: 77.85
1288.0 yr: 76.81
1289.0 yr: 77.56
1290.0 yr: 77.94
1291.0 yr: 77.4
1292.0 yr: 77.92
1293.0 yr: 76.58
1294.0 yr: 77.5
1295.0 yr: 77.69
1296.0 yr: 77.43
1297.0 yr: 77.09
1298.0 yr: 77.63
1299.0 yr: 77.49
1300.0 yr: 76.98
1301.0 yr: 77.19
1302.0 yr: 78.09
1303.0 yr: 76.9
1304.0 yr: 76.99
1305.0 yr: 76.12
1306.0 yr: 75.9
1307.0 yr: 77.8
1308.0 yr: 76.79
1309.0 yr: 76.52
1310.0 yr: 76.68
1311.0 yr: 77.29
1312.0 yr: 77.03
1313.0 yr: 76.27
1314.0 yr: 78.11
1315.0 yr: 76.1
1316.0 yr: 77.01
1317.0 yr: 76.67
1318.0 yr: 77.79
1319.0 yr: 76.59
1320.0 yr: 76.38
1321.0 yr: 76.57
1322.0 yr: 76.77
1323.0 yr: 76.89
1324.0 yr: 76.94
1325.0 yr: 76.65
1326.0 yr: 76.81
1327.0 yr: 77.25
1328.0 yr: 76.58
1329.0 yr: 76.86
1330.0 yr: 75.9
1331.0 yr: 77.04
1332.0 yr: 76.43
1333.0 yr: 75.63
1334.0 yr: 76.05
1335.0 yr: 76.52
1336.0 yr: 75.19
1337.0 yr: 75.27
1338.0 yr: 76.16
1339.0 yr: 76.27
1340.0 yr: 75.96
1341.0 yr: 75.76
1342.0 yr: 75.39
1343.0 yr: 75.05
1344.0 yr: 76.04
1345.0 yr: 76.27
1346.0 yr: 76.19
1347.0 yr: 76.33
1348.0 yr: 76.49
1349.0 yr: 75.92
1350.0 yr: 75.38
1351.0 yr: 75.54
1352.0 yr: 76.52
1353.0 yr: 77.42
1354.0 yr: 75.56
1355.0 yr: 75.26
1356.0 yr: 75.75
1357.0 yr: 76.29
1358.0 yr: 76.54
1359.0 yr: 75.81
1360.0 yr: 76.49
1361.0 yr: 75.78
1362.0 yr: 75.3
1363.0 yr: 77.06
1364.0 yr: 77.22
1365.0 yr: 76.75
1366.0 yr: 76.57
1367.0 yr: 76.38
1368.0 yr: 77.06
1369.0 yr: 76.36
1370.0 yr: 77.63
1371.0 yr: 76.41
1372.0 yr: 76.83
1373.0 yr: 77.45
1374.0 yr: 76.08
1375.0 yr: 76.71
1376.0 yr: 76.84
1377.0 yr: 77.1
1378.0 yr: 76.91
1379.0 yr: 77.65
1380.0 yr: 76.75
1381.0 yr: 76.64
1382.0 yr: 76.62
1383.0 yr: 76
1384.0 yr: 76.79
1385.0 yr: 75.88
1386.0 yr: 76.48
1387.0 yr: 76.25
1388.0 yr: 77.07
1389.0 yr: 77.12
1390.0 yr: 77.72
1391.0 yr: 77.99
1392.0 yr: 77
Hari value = 76.25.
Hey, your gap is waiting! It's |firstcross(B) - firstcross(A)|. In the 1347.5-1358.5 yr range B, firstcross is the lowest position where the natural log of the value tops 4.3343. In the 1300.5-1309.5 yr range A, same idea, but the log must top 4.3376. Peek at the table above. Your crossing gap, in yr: 47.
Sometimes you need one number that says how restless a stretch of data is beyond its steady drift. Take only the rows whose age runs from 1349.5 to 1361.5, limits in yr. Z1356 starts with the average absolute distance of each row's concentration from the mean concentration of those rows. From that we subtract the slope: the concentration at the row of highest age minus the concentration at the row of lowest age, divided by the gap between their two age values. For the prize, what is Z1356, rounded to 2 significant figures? 0.48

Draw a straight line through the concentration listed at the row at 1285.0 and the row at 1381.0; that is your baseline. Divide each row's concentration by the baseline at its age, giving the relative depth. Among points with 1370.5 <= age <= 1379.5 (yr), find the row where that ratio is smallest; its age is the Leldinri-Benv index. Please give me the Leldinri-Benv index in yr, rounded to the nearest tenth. 1374.0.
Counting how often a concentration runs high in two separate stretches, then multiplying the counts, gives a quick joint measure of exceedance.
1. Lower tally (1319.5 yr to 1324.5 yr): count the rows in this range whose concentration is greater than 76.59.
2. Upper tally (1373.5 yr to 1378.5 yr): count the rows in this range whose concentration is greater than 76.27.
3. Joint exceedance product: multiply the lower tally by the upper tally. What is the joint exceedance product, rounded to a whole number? 12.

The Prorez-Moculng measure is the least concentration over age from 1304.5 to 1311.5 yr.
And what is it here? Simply 75.9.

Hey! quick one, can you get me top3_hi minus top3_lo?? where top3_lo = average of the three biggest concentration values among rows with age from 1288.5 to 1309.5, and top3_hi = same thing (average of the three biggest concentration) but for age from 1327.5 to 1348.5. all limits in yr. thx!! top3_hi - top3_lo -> -1.16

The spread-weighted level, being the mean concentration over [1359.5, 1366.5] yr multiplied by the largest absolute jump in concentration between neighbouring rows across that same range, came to 135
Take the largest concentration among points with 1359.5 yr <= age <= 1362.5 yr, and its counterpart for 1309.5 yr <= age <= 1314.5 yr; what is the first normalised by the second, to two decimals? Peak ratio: 0.98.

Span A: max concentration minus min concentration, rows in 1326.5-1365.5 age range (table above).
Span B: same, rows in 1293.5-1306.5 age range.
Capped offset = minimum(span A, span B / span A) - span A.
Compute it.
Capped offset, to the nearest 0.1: -1.4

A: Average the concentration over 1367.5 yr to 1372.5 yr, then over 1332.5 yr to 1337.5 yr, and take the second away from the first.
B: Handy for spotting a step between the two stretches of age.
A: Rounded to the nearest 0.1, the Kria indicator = 1.1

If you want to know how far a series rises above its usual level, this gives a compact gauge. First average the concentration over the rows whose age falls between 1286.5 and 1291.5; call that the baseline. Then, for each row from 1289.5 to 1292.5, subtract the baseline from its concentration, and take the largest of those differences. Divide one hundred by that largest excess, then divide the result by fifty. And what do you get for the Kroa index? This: 5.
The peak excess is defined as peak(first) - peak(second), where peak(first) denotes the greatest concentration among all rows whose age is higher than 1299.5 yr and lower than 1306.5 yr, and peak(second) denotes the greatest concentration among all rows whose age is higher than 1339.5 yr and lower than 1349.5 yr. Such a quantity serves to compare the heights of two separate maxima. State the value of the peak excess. 1.6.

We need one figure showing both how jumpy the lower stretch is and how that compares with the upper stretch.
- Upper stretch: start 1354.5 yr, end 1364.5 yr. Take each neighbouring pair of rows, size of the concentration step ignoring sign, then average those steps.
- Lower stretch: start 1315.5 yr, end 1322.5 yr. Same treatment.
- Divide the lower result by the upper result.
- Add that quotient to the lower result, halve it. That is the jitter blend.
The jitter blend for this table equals 0.69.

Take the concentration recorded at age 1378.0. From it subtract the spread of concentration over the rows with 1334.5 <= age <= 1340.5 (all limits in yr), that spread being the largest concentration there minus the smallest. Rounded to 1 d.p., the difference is 75.6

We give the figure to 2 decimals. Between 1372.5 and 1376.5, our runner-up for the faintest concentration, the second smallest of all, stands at 76.71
